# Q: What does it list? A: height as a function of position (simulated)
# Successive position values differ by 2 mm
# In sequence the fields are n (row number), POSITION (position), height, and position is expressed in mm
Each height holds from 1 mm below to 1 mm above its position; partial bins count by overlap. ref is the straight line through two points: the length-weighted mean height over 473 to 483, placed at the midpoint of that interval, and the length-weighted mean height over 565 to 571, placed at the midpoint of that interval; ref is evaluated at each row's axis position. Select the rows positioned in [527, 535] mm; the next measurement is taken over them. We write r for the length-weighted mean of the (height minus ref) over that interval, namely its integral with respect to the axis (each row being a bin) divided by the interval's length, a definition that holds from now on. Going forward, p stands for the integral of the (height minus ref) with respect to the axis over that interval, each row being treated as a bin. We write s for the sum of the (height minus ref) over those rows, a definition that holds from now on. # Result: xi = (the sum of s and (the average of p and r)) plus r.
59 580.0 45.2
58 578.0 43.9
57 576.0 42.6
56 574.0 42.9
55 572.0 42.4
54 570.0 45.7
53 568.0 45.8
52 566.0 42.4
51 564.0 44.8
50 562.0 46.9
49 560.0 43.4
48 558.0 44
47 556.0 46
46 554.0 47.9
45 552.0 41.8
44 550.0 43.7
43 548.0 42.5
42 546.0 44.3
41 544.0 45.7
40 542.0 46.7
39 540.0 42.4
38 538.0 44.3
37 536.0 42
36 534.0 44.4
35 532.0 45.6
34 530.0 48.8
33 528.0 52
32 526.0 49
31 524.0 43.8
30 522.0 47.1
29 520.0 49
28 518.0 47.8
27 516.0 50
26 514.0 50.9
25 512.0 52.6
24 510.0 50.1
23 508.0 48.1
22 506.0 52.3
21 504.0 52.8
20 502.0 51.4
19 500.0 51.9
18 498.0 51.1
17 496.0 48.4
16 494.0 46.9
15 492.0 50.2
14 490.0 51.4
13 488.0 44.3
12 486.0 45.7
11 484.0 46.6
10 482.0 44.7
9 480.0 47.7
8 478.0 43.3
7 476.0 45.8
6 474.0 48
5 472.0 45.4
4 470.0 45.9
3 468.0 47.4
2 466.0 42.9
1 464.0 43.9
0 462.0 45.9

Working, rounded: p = 20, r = 3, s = 10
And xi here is 24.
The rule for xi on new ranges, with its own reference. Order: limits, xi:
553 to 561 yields 5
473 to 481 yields 3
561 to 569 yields 3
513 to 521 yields 39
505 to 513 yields 50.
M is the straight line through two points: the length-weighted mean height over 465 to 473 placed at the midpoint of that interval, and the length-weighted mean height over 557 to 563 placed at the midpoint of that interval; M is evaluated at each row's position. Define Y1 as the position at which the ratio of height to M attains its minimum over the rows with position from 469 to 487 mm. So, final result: 478.0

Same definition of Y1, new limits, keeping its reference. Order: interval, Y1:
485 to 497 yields 488.0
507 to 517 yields 508.0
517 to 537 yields 536.0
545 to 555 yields 552.0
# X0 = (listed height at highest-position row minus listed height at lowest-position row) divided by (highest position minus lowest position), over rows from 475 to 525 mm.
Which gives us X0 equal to -0.04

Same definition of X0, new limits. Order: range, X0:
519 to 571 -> -0.07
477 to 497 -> 0.28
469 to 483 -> -0.10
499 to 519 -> -0.23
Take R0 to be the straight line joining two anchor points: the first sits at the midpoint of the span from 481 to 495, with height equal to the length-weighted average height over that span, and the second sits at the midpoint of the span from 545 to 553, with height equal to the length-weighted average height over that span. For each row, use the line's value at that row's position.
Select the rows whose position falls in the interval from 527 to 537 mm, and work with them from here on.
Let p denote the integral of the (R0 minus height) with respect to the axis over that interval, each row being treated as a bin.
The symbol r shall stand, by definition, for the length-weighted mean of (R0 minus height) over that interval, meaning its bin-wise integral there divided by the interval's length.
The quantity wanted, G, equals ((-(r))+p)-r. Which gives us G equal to -19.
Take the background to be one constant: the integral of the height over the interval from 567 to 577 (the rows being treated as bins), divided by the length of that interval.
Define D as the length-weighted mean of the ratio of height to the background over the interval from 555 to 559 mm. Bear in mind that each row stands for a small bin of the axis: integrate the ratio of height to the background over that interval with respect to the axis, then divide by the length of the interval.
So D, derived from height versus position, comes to 1.03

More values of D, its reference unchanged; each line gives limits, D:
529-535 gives 1.05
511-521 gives 1.14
